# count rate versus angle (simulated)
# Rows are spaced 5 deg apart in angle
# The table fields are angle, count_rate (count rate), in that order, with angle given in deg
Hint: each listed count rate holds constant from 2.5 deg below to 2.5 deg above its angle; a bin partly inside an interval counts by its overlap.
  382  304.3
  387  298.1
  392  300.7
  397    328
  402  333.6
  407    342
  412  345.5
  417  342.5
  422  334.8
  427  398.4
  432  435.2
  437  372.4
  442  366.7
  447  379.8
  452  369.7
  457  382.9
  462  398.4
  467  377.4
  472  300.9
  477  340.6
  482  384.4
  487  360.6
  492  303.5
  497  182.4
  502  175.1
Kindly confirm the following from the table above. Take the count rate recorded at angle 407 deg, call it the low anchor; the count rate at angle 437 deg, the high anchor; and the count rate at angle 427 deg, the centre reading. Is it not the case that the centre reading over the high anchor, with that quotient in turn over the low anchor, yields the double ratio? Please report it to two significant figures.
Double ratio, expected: 0.0031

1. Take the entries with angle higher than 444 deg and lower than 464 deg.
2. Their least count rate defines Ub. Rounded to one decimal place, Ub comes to 369.7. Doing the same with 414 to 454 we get 334.8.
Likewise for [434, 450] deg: 366.7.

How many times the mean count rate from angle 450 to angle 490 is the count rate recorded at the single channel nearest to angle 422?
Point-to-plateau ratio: 0.92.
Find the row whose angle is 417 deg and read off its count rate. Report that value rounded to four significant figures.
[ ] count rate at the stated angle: 342.5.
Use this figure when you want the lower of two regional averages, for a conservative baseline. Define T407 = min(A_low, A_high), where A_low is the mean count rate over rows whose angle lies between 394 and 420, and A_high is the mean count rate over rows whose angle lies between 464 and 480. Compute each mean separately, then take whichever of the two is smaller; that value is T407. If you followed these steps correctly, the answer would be 338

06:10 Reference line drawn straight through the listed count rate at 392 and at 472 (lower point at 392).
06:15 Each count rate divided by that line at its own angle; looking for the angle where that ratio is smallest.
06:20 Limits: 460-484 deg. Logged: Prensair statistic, 472 deg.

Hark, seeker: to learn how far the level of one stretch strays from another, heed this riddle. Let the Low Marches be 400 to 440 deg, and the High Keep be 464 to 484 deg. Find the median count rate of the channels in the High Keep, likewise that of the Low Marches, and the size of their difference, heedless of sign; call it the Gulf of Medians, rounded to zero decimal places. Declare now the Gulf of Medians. 15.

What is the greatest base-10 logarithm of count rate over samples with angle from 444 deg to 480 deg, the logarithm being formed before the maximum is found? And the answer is 2.60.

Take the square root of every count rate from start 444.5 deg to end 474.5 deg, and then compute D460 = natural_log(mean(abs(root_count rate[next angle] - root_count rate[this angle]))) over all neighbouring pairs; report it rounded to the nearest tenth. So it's -0.3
